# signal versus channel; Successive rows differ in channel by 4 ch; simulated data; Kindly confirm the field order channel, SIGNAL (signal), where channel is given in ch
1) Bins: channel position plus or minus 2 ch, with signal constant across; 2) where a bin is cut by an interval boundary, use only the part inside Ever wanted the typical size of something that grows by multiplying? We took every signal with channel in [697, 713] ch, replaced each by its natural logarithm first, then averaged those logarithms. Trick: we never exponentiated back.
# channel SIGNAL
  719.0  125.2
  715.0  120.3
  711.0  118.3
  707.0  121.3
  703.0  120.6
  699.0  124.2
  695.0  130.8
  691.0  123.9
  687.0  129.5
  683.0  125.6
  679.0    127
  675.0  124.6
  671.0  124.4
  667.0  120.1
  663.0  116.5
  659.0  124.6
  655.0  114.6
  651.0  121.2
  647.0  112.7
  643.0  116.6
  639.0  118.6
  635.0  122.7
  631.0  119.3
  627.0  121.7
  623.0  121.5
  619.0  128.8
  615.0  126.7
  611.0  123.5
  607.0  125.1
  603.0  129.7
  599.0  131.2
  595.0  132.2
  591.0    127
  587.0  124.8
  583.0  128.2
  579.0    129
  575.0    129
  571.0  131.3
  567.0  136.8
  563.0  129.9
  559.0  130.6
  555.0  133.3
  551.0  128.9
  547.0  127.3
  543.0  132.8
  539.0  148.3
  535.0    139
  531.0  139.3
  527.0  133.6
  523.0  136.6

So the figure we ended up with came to 4.80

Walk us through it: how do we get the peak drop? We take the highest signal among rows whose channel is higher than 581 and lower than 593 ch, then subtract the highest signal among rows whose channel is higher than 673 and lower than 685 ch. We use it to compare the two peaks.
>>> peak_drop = 1.2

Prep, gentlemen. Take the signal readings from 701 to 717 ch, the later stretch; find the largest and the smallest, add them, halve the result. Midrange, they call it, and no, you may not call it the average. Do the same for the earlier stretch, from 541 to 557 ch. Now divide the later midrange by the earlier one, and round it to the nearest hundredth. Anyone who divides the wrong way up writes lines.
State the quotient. 0.92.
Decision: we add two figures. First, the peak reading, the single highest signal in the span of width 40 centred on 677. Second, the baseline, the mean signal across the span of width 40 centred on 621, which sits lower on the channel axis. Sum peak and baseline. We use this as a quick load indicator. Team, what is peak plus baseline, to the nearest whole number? 255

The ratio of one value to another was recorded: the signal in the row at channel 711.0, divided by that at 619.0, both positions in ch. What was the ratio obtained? 0.92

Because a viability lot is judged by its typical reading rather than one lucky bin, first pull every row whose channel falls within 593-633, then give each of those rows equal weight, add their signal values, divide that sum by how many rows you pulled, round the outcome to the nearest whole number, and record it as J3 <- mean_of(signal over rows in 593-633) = 126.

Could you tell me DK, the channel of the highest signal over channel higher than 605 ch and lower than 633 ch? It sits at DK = 619.0 ch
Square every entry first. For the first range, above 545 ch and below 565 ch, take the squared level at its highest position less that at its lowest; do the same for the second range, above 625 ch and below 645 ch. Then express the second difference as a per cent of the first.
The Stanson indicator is -182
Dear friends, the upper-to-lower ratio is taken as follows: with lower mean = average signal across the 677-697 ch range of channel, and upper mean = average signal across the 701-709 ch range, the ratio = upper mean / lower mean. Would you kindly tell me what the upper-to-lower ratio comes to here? 0.950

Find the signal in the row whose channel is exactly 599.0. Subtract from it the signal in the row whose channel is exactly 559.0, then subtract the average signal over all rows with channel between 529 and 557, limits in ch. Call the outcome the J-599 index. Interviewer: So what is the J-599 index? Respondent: -135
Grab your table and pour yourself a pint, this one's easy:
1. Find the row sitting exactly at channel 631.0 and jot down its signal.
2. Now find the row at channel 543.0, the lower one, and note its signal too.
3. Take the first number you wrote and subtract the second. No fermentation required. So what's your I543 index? -13.5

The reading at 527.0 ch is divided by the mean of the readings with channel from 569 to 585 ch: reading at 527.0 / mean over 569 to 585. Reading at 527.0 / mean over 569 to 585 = 1.03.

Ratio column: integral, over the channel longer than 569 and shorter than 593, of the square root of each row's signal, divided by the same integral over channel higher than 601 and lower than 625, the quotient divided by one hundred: 0.010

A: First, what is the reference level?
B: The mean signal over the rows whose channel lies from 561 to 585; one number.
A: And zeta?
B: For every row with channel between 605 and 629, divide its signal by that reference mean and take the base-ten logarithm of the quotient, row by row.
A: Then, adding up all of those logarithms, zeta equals -0.13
